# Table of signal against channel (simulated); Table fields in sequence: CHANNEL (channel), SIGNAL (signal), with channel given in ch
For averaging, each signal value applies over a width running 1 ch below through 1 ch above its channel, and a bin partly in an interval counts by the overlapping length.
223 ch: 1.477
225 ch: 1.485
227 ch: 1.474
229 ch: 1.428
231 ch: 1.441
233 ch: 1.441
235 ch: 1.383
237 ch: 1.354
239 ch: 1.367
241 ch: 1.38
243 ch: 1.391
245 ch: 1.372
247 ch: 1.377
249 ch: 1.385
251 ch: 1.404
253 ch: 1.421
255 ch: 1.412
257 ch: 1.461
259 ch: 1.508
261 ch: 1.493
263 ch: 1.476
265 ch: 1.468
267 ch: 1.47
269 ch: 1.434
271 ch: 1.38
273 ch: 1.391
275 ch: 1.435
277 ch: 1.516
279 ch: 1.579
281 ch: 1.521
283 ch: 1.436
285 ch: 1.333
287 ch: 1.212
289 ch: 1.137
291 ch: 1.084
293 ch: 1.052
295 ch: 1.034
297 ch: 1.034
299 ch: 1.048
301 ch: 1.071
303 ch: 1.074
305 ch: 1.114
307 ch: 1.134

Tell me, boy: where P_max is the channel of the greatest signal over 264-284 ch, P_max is 279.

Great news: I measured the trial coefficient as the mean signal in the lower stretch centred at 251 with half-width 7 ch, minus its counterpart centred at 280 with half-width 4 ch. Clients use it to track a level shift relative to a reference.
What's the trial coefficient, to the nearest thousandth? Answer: -0.108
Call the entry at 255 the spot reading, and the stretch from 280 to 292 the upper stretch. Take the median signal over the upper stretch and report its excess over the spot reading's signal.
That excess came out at -0.14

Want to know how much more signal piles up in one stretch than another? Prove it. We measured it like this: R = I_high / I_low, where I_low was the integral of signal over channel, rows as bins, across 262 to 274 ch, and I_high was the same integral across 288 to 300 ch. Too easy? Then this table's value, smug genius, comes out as 0.74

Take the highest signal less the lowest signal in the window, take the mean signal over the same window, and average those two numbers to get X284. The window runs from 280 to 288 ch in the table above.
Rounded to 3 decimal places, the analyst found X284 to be 0.842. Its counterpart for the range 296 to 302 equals 0.544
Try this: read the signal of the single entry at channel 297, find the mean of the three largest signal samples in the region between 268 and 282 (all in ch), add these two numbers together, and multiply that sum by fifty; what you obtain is 129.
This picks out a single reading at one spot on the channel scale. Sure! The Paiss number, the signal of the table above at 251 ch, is 1.404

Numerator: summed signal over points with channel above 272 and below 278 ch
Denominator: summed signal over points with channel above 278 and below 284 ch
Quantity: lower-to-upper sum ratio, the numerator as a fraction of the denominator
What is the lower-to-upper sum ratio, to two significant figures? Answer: 0.96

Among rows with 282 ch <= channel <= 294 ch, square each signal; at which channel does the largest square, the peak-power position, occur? 283 ch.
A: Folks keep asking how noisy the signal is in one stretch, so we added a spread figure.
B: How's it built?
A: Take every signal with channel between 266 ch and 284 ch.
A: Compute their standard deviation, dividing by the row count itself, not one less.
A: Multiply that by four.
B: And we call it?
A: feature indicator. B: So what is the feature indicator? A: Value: 0.25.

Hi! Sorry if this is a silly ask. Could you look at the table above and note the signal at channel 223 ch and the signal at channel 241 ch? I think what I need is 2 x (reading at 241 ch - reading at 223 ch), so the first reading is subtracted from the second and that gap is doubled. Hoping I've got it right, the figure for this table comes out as -0.2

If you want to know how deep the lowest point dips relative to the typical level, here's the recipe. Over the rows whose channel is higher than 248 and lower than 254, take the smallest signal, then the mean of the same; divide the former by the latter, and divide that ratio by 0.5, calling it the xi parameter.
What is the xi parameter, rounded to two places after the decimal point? 1.97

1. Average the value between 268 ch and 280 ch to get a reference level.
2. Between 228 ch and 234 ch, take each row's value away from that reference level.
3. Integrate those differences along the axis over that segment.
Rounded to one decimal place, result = 0.1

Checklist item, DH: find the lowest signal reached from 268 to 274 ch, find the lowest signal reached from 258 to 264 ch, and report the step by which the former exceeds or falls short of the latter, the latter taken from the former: -0.10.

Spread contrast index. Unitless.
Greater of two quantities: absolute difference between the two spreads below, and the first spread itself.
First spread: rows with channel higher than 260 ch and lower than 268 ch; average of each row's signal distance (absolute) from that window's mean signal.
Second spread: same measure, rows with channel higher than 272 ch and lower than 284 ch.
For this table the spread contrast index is 0.051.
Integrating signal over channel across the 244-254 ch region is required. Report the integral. 14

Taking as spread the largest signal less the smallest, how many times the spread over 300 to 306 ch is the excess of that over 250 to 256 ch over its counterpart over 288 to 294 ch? -1.6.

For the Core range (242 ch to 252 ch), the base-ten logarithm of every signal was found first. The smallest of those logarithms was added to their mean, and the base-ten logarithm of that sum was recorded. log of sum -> -0.55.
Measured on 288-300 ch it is -1.38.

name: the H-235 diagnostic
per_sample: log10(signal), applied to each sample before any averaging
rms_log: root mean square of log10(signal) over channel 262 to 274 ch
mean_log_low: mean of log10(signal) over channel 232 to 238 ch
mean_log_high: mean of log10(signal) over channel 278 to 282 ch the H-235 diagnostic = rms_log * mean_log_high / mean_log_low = 0.21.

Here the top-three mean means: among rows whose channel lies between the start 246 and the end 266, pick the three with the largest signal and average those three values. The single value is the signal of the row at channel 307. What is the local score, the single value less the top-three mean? -0.4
